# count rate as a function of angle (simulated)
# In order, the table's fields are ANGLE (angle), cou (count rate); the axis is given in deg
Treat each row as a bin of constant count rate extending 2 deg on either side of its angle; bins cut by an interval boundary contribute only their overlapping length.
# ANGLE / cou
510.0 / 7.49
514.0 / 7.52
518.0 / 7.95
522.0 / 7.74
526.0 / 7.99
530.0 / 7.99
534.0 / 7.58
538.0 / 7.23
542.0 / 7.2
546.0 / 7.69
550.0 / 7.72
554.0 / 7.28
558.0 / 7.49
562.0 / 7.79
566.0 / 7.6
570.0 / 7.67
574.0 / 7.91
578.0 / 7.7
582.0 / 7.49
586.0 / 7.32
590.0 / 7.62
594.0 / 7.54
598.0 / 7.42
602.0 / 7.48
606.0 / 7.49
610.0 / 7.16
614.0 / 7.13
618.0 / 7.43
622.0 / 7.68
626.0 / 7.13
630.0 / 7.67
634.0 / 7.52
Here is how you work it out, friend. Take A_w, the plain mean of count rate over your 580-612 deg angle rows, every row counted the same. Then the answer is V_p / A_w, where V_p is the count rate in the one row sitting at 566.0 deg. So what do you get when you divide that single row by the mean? 1.02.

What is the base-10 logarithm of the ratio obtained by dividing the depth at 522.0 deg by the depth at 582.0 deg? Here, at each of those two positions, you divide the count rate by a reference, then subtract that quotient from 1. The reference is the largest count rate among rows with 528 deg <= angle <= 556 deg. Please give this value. -0.30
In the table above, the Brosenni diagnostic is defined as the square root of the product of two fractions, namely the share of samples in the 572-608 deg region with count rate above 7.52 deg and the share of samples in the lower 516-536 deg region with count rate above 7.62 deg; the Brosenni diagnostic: 0.60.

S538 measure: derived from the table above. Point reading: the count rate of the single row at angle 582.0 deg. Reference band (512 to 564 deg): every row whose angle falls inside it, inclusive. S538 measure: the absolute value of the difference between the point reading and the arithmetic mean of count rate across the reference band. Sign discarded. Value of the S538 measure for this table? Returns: 0.14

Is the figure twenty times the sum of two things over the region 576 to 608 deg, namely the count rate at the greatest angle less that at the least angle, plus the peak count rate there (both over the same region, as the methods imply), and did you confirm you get 150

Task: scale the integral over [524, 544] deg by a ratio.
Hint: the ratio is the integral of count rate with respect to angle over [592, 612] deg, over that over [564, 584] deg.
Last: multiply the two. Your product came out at 147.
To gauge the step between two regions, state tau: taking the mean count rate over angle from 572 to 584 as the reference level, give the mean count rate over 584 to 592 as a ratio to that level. 0.97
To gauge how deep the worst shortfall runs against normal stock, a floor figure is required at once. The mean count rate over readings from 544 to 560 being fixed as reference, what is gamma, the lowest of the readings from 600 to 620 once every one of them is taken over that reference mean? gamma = 0.945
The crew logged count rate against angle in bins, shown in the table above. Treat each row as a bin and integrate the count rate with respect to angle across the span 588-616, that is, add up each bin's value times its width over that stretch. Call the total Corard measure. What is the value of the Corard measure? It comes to 207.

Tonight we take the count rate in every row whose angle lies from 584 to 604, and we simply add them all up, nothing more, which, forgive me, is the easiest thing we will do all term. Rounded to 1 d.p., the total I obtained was 37.4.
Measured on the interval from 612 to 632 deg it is 37.0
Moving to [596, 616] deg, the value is 36.7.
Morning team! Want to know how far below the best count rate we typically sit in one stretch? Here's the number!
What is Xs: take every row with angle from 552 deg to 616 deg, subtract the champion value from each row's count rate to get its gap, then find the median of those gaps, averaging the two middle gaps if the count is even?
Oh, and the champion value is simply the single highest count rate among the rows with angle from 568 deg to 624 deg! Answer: -0.42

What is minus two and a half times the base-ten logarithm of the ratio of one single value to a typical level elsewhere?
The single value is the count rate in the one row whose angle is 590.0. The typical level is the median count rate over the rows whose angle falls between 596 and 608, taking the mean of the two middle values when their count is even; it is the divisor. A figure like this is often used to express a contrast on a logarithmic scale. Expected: -0.020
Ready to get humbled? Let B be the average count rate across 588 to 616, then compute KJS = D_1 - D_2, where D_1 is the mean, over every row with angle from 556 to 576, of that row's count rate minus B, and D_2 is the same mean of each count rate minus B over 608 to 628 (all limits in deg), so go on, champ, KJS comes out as 0.39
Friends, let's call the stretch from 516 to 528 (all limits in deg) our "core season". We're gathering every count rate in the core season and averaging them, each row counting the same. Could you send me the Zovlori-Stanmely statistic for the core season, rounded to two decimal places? 7.89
